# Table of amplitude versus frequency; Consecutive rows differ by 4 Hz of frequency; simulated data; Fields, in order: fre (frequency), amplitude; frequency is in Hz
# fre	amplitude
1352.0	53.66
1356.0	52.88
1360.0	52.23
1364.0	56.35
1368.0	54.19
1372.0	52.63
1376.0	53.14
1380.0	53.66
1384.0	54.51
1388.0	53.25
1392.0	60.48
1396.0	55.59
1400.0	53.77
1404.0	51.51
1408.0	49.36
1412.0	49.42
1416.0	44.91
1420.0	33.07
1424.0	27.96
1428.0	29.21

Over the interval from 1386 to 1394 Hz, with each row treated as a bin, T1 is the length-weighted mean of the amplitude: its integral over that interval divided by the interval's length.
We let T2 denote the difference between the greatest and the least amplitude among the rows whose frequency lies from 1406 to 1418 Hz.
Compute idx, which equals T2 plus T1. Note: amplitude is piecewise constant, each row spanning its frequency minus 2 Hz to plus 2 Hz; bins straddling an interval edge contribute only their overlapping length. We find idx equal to 61.4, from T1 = 56.9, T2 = 4.51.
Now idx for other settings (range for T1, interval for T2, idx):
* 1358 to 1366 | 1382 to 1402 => 61.5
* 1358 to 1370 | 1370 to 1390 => 56.1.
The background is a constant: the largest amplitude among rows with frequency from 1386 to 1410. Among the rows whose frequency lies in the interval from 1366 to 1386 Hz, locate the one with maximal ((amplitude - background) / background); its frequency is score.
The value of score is 1384.0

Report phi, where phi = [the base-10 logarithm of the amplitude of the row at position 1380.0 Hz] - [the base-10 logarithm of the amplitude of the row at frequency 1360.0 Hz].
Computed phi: 0.012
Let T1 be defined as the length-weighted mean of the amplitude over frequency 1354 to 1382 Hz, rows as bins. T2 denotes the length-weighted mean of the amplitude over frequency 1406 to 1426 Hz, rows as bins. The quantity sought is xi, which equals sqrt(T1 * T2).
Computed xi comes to 47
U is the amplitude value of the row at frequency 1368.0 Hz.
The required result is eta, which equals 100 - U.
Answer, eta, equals 45.8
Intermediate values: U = 54.19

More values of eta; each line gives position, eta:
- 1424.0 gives 72.0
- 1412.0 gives 50.6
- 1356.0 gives 47.1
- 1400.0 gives 46.2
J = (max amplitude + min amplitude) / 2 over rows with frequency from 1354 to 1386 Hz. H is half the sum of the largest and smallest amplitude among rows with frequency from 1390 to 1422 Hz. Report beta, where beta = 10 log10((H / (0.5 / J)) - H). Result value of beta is 37.0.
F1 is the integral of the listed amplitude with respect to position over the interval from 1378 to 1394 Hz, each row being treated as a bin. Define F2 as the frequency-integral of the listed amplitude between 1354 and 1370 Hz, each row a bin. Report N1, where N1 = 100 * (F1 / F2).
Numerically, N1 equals 103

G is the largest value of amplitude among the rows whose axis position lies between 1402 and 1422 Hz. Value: 51.51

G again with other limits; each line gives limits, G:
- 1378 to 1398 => 60.48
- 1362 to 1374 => 56.35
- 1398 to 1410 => 53.77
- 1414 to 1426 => 44.91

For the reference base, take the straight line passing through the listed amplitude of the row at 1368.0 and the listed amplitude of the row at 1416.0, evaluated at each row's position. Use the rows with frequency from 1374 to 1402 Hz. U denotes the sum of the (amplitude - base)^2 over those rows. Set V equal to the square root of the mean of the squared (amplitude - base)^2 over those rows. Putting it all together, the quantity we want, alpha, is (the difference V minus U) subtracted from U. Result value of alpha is 395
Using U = 223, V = 50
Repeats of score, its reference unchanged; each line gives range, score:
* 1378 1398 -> 1392.0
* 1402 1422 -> 1404.0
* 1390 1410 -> 1392.0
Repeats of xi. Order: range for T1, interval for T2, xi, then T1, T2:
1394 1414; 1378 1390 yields 53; 52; 53.8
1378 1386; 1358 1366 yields 54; 54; 54.3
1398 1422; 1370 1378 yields 50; 47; 52.9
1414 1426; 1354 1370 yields 44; 35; 53.9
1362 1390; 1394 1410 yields 53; 54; 52.6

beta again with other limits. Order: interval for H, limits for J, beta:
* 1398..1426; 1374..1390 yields 36.4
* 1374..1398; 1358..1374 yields 37.9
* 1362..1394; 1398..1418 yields 37.4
